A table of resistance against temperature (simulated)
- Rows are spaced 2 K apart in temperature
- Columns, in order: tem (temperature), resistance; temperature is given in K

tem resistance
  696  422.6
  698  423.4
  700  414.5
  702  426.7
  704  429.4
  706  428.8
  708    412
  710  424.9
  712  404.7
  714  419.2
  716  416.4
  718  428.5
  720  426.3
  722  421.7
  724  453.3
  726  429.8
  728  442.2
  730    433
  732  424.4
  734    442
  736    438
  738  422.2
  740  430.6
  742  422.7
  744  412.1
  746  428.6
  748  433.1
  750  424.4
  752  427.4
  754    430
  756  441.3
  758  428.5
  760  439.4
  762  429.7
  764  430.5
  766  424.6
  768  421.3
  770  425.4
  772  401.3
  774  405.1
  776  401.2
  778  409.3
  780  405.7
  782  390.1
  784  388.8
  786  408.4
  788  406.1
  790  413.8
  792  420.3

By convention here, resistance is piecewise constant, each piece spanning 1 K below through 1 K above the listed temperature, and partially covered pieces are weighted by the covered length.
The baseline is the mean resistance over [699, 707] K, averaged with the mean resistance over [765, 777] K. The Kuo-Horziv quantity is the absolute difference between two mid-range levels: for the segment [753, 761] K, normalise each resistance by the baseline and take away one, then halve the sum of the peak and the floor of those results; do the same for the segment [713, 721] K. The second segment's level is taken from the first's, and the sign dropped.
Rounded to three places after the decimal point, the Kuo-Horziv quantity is 0.030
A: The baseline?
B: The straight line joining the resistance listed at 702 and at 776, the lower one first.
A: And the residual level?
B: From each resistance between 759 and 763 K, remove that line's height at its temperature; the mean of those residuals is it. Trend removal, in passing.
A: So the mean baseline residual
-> 28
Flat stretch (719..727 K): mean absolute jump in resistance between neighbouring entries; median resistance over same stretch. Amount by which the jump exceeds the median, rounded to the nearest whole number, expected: -408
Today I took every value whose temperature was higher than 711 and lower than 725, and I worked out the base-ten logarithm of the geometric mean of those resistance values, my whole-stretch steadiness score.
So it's 2.63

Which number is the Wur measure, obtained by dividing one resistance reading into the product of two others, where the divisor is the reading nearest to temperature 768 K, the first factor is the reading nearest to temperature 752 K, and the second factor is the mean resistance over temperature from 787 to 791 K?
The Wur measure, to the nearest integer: 416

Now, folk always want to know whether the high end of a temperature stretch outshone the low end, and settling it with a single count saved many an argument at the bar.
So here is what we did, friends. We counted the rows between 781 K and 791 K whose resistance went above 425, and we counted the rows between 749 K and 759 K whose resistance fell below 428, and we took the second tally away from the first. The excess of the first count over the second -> -2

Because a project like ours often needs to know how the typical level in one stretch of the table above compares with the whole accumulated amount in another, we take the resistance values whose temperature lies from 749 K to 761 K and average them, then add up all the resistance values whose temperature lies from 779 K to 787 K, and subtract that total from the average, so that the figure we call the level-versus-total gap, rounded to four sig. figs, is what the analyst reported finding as -1161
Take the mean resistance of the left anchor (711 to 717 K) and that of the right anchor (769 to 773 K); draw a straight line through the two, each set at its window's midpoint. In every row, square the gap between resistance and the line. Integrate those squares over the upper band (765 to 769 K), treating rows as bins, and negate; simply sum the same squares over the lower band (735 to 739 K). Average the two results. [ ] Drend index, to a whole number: 152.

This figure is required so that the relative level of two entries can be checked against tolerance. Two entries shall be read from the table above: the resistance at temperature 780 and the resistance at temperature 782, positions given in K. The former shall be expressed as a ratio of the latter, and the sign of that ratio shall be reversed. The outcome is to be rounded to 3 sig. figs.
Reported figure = -1.04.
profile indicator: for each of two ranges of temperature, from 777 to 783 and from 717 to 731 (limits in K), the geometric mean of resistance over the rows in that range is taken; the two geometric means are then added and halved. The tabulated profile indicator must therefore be 418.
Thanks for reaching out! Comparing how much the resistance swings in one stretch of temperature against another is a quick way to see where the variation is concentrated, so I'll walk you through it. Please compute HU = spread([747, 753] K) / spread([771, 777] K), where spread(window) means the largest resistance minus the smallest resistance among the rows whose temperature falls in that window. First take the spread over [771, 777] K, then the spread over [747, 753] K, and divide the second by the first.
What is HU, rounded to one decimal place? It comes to 2.2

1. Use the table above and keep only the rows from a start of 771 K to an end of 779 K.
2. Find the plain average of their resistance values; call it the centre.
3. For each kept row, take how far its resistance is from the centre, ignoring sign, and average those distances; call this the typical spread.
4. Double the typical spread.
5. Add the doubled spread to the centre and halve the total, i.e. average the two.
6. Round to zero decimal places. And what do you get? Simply 205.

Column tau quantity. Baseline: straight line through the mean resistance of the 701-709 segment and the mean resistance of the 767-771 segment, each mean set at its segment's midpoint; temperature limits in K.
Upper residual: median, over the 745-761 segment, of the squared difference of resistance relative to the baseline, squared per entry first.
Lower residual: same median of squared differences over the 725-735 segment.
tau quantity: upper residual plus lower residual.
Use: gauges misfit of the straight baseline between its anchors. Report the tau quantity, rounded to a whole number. 116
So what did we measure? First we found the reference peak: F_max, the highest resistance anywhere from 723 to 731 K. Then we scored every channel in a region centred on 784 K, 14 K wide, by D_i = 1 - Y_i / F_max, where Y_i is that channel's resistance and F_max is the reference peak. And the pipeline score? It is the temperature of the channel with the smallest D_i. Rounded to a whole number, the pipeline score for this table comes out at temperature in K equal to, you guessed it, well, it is 790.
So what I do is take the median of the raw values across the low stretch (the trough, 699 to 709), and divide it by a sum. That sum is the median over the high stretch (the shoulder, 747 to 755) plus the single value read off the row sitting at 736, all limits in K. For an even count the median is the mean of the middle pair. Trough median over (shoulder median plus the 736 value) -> 0.492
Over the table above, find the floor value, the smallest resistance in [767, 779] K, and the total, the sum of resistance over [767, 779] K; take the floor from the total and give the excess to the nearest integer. 2062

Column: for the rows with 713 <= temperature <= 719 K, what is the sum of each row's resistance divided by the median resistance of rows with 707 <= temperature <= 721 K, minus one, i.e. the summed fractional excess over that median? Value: 0.02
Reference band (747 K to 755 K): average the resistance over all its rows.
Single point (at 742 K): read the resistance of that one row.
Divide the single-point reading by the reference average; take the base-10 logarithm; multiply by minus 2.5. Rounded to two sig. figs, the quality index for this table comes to 0.015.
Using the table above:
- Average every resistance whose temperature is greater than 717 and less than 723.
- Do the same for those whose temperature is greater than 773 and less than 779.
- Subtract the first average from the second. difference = -20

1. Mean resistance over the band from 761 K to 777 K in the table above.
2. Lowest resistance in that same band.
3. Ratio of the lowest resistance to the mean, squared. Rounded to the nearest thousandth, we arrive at 0.924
